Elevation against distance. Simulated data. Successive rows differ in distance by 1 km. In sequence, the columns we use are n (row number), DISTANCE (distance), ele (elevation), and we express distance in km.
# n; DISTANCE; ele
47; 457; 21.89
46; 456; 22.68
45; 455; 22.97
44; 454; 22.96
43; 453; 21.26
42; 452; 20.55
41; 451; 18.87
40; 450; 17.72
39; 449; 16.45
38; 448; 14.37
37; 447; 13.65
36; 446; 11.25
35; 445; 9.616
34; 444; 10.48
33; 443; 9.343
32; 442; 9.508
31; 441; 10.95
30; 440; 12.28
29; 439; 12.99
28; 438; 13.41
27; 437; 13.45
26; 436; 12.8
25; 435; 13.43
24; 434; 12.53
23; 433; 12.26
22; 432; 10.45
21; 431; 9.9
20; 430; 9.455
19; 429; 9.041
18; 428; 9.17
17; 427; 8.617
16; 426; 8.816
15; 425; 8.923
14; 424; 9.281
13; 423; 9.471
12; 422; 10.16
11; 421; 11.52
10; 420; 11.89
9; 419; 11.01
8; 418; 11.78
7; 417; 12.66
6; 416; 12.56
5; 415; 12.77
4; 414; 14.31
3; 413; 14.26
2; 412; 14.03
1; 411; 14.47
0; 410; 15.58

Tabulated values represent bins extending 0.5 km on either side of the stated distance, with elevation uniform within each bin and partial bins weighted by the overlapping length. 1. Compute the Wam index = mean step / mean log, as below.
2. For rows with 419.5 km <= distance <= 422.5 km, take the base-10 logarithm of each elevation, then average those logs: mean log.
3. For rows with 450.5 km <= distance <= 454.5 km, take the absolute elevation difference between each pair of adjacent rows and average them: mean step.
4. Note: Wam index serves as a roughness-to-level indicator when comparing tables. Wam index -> 1.3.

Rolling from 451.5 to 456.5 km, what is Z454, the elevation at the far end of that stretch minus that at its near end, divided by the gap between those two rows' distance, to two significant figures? 0.53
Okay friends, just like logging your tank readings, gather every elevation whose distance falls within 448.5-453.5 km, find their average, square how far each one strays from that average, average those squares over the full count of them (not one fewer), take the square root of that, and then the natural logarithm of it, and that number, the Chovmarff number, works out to 0.6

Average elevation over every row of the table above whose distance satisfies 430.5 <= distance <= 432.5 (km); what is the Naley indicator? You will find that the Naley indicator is 10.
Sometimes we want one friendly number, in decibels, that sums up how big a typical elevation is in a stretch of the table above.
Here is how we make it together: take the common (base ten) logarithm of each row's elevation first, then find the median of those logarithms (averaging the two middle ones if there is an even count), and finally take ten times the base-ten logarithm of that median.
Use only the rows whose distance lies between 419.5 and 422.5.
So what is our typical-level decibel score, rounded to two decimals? 0.26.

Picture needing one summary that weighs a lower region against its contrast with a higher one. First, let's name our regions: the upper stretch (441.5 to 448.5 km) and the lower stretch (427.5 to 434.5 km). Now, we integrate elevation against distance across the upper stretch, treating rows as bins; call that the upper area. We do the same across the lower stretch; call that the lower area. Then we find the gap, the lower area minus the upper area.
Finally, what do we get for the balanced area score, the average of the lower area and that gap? 33.7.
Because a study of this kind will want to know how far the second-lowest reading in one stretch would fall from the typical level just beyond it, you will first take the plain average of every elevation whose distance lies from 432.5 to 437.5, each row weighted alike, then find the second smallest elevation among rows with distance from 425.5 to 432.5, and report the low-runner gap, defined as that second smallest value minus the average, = -4.1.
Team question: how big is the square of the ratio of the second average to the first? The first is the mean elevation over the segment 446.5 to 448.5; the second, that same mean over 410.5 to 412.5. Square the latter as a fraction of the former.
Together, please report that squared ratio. 1.0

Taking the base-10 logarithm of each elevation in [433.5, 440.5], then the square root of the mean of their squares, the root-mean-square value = 1.11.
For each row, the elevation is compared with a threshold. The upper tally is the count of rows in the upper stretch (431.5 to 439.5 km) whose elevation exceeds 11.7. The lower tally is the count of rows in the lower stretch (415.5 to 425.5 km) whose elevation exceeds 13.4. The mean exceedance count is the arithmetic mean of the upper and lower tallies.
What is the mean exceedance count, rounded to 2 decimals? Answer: 3.50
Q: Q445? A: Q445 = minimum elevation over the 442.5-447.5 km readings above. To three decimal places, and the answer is 9.343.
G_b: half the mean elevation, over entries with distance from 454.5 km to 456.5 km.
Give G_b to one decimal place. 11.4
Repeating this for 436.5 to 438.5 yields 6.7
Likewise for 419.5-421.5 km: 5.9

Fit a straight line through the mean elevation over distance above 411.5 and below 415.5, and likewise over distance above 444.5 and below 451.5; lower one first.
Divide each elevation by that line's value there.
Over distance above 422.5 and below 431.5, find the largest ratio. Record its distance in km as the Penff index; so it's 431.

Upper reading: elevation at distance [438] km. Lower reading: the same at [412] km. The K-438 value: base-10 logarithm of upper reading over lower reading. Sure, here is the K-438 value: 0.0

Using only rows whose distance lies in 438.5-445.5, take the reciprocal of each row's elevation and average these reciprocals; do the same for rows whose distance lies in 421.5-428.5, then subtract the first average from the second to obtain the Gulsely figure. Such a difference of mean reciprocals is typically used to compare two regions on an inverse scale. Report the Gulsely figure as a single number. 0.014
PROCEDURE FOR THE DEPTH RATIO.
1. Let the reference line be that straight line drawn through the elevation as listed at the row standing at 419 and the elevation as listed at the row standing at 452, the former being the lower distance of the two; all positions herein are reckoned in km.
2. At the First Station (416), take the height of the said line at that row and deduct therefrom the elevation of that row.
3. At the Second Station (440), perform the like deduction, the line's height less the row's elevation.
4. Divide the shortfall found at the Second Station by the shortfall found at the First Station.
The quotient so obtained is -2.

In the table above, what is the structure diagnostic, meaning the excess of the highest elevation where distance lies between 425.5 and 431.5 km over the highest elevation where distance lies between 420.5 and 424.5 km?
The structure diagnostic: -1.6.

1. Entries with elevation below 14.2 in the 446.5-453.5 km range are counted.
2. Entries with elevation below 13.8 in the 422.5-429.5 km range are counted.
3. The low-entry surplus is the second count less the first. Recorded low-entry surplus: 6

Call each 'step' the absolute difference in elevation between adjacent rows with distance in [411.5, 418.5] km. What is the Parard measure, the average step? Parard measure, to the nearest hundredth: 0.50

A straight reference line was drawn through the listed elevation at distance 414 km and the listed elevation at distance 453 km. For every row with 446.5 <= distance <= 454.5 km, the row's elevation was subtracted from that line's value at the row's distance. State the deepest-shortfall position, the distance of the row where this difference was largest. 447 km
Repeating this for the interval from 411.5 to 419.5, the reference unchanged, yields 419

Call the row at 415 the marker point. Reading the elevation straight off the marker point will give 12.77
